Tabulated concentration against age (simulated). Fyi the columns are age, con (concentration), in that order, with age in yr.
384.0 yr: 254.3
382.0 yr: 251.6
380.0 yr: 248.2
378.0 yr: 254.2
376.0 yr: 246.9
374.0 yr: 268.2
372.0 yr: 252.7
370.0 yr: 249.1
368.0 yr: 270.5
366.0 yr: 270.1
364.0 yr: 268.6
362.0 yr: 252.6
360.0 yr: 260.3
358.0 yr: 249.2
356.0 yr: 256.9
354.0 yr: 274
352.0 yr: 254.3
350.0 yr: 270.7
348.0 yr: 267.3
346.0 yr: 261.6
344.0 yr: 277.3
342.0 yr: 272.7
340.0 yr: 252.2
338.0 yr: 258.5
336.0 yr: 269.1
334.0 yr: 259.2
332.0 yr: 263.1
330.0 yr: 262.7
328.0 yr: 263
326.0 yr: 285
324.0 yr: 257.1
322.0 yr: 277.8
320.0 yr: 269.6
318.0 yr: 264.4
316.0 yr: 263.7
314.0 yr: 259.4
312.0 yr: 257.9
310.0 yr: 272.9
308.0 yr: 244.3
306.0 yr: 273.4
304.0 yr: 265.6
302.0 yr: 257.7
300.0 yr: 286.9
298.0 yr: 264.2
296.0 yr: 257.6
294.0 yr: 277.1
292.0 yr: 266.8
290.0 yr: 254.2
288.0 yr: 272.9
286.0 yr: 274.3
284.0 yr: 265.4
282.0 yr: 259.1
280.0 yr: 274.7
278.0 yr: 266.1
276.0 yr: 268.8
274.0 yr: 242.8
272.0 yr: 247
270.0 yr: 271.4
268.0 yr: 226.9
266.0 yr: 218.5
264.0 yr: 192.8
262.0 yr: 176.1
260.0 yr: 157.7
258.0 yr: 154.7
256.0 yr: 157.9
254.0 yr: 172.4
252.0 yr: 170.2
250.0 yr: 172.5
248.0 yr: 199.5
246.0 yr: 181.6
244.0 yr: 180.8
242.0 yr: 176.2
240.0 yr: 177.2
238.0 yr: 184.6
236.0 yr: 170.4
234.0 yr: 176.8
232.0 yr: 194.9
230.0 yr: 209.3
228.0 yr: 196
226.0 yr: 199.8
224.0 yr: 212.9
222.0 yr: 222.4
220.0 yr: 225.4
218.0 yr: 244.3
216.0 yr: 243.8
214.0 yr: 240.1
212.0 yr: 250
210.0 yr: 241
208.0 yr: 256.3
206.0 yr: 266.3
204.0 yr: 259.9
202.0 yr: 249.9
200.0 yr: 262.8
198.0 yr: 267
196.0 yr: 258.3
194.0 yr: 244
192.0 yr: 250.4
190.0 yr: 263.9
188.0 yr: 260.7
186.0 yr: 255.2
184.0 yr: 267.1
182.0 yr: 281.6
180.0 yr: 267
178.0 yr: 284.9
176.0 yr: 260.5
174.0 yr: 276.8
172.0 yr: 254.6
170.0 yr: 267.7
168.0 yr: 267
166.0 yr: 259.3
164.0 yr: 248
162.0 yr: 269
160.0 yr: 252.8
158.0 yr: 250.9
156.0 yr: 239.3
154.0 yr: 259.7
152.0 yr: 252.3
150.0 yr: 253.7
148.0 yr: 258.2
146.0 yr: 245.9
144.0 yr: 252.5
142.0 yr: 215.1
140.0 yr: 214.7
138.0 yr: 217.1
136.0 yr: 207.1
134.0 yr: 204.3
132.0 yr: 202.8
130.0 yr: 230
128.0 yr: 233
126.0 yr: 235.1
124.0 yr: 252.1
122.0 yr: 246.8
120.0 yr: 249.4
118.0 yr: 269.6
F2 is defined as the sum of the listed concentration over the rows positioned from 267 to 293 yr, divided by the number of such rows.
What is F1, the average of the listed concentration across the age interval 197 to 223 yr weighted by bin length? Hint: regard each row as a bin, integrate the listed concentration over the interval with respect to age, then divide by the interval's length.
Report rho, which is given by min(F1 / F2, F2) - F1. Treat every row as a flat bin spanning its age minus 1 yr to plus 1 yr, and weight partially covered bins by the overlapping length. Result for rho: -247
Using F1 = 248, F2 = 261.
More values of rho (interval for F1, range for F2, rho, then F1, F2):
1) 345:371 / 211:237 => -261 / 262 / 214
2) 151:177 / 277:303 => -257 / 258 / 267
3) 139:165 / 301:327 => -246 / 247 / 265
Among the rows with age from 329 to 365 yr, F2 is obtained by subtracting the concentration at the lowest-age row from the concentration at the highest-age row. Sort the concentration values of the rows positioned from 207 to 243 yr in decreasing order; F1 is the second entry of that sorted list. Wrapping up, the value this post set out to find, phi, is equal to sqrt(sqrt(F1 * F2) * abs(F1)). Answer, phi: 98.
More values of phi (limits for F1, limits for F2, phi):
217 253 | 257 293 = 189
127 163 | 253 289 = 205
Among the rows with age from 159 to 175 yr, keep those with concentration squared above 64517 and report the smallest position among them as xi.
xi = 162.0 yr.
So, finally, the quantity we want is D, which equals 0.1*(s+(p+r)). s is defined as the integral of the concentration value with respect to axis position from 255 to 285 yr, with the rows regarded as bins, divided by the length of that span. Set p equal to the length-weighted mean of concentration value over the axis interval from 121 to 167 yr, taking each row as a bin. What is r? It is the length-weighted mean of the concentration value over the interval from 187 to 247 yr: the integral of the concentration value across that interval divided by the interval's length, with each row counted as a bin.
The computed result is 69.0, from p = 239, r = 226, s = 225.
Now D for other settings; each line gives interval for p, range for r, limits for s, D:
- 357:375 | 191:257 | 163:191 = 74.1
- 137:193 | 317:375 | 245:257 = 69.5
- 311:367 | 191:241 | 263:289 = 74.5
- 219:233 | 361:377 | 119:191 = 71.7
